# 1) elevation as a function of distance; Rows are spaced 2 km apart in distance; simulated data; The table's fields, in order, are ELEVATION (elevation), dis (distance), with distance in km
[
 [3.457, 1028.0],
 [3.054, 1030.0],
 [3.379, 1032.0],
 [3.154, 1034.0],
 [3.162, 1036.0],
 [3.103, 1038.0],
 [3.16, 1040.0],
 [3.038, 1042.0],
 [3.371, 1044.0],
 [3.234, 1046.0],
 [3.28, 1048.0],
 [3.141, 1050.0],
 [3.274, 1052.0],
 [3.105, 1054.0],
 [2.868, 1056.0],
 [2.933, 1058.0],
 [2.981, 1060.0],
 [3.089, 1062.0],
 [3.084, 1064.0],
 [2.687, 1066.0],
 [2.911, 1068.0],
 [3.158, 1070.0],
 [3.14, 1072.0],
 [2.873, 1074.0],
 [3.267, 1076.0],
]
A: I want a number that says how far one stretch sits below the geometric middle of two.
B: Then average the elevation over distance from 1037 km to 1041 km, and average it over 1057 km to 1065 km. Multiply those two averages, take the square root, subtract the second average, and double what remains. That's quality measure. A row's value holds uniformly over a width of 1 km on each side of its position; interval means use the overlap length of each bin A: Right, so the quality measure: 0.11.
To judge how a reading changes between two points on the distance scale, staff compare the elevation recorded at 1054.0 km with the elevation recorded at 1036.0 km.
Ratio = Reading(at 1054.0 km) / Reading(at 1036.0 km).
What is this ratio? 0.98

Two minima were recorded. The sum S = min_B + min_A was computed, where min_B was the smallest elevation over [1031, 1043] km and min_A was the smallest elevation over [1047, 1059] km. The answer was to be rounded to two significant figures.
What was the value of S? 5.9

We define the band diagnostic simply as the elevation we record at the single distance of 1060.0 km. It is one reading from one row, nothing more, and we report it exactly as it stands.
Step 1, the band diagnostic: 2.981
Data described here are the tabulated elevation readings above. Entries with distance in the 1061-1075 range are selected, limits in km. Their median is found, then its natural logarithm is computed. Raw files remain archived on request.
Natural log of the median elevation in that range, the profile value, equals 1.13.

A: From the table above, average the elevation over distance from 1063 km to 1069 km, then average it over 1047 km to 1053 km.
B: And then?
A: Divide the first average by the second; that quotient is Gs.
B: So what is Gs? 0.90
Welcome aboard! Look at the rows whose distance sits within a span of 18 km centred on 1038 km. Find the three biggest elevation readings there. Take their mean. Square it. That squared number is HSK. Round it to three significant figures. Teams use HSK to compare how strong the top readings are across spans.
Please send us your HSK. 11.1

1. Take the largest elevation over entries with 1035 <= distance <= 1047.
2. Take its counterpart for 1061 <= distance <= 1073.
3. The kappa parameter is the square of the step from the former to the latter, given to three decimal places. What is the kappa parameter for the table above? 0.045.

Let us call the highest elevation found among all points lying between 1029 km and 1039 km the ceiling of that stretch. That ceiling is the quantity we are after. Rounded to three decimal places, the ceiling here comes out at 3.379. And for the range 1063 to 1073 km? 3.158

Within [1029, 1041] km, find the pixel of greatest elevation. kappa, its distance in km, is 1032.0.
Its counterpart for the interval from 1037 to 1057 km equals 1044.0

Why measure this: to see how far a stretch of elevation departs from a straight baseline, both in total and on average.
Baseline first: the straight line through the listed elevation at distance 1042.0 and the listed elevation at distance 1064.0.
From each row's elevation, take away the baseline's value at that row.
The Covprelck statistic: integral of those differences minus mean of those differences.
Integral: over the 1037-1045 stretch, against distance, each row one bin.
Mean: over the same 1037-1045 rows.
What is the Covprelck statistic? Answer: 0.9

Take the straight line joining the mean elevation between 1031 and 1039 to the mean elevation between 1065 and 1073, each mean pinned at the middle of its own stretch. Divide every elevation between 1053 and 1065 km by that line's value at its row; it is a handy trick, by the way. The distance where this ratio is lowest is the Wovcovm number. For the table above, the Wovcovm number 1056.0 km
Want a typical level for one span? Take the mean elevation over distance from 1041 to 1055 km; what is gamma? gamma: 3.21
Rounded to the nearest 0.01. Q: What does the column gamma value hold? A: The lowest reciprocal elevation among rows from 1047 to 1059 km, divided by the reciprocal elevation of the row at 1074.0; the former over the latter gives 0.88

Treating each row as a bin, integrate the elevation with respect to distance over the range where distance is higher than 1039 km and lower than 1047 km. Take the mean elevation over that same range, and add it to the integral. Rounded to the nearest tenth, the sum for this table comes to 28.8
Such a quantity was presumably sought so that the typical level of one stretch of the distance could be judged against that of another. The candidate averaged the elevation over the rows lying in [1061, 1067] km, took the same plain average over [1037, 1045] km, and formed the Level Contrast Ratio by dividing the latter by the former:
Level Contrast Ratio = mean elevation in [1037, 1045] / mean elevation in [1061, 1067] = 1.073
